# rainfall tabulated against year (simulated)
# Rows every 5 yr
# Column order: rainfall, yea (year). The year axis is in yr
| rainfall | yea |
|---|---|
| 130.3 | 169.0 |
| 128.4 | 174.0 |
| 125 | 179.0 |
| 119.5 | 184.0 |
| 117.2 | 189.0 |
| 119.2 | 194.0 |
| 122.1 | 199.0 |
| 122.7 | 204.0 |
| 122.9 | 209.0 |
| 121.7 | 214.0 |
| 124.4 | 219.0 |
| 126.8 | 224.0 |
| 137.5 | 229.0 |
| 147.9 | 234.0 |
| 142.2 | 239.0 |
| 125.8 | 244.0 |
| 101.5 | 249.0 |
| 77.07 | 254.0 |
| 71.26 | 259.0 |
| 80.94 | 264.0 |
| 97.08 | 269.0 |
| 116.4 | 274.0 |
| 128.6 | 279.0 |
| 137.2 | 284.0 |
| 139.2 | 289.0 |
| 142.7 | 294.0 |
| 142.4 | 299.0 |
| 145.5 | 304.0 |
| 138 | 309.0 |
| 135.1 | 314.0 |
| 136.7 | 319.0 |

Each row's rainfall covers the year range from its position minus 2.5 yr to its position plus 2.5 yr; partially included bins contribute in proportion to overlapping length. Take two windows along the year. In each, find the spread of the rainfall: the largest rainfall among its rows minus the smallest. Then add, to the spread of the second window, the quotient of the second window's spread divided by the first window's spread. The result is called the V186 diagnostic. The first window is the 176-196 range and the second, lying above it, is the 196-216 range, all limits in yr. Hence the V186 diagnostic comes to 1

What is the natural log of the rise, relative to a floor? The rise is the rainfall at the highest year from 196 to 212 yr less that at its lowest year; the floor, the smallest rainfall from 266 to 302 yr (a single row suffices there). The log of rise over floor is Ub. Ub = -4.8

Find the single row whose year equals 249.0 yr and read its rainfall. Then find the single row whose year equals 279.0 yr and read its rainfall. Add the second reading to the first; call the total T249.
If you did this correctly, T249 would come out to 230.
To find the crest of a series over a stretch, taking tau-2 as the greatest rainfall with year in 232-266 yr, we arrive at 147.9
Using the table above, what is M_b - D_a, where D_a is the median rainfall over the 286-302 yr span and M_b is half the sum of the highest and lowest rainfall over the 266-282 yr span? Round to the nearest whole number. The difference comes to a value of -30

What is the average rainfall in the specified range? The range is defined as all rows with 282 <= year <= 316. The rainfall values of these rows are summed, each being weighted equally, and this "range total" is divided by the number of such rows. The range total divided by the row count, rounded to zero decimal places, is 140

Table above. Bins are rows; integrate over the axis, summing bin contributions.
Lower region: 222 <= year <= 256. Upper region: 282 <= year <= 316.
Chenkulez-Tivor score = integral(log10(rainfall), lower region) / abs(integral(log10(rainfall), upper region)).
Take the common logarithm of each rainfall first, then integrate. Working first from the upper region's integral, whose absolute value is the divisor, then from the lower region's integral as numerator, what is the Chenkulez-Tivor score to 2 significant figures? 0.97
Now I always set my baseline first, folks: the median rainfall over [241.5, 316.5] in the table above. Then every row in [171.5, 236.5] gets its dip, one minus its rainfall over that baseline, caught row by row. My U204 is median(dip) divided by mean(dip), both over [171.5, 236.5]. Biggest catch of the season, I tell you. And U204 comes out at 2.0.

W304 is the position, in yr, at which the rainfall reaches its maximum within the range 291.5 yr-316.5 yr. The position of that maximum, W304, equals 304.0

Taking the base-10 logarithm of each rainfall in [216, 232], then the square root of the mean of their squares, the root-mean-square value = 2.11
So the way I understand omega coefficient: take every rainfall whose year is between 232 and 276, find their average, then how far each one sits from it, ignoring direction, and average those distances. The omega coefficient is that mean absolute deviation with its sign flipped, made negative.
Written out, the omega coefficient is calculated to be -23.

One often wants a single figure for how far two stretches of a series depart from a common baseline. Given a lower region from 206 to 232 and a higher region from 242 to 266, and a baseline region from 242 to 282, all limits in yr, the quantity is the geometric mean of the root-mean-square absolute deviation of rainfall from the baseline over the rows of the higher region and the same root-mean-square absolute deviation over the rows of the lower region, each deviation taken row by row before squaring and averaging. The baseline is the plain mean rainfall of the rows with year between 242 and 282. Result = 24.4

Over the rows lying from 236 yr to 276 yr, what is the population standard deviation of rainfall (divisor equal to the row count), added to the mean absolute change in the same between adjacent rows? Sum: 40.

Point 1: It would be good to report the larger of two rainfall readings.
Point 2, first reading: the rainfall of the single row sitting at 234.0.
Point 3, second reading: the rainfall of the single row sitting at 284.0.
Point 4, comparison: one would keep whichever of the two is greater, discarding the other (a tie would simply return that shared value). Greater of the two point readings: 148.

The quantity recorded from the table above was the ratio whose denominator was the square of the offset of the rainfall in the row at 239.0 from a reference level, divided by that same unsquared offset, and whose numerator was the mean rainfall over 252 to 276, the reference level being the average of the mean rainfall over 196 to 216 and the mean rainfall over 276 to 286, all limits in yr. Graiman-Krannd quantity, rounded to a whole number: 6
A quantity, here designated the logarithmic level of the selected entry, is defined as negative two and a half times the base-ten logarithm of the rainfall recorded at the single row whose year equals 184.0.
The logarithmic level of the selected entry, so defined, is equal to -5.19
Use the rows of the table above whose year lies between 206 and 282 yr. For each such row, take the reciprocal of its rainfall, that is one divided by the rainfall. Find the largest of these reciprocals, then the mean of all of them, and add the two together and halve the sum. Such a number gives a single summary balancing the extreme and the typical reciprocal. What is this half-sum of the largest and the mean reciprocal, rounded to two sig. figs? 0.012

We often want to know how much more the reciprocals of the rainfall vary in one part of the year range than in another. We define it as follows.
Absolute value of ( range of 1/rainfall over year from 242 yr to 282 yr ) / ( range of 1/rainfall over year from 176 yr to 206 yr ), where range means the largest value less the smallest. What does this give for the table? 12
